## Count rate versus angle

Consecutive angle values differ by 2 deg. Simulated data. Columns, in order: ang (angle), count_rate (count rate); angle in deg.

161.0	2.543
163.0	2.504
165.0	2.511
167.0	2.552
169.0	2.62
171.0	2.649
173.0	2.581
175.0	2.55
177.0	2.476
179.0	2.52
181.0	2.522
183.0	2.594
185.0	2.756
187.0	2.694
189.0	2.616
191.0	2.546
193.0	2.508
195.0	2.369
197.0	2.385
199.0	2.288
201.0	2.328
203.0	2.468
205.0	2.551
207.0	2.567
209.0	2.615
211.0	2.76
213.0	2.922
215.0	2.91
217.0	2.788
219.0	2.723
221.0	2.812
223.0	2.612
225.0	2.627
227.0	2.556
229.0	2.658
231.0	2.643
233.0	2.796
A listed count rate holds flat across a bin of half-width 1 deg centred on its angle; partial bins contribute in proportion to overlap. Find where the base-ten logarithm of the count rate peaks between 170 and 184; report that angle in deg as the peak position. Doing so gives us 171.0 deg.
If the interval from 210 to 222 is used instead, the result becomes 213.0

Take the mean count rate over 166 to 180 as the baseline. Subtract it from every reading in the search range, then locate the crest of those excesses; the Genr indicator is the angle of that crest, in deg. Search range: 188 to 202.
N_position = 189.0 deg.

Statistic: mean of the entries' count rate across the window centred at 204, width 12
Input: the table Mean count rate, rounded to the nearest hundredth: 2.47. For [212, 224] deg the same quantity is 2.79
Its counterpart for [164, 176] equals 2.58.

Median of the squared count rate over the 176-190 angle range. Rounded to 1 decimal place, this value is 6.7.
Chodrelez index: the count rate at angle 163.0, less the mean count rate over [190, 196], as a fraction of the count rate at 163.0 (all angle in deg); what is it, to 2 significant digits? 0.012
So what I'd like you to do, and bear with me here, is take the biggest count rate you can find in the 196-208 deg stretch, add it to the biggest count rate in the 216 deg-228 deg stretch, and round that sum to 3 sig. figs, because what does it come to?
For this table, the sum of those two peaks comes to 5.38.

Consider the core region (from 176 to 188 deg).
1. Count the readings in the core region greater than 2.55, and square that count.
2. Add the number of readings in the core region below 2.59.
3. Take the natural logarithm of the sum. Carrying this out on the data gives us 2.5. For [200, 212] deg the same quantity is 3.0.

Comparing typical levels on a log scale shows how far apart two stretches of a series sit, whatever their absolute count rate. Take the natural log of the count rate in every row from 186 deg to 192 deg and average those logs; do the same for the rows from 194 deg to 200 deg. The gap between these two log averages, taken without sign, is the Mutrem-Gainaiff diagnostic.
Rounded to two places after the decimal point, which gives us 0.11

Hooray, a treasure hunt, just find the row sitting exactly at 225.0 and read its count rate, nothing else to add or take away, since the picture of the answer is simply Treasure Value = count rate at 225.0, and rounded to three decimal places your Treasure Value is 2.627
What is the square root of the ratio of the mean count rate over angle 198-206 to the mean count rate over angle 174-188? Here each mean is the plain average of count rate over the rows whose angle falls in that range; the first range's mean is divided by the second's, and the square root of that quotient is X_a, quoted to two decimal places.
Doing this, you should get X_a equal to 0.96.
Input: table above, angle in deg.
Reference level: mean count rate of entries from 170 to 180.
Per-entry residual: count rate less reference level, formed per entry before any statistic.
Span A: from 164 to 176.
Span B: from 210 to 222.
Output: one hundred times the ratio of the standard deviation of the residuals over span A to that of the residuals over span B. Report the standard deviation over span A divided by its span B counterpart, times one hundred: 63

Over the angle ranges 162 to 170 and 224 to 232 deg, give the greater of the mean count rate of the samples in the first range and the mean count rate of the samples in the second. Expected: 2.62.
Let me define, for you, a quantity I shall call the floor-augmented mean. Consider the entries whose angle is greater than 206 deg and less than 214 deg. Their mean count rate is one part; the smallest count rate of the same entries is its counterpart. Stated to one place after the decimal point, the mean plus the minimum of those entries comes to 5.3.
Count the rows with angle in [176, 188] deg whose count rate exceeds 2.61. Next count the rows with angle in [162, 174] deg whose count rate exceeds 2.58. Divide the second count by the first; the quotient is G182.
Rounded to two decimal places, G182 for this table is 1.50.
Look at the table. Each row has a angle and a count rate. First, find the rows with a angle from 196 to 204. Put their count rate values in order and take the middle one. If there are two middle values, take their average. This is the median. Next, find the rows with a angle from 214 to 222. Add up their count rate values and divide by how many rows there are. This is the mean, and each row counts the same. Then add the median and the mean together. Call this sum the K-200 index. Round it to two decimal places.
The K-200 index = 5.16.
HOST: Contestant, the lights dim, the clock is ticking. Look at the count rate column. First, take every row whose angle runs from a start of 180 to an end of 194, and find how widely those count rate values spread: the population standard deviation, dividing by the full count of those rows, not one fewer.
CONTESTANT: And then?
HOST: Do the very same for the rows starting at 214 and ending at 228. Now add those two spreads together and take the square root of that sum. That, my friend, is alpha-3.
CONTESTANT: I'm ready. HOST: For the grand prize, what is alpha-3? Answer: 0.450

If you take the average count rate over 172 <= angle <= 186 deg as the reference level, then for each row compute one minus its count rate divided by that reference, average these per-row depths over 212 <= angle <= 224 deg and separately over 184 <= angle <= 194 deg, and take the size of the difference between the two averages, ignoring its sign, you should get 0.066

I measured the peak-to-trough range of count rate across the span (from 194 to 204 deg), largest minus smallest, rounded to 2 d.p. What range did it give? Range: 0.18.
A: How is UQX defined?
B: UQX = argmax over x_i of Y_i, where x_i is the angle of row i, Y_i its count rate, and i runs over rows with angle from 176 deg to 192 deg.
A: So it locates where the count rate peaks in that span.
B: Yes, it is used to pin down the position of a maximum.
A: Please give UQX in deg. 185.0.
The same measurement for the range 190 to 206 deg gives 205.0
